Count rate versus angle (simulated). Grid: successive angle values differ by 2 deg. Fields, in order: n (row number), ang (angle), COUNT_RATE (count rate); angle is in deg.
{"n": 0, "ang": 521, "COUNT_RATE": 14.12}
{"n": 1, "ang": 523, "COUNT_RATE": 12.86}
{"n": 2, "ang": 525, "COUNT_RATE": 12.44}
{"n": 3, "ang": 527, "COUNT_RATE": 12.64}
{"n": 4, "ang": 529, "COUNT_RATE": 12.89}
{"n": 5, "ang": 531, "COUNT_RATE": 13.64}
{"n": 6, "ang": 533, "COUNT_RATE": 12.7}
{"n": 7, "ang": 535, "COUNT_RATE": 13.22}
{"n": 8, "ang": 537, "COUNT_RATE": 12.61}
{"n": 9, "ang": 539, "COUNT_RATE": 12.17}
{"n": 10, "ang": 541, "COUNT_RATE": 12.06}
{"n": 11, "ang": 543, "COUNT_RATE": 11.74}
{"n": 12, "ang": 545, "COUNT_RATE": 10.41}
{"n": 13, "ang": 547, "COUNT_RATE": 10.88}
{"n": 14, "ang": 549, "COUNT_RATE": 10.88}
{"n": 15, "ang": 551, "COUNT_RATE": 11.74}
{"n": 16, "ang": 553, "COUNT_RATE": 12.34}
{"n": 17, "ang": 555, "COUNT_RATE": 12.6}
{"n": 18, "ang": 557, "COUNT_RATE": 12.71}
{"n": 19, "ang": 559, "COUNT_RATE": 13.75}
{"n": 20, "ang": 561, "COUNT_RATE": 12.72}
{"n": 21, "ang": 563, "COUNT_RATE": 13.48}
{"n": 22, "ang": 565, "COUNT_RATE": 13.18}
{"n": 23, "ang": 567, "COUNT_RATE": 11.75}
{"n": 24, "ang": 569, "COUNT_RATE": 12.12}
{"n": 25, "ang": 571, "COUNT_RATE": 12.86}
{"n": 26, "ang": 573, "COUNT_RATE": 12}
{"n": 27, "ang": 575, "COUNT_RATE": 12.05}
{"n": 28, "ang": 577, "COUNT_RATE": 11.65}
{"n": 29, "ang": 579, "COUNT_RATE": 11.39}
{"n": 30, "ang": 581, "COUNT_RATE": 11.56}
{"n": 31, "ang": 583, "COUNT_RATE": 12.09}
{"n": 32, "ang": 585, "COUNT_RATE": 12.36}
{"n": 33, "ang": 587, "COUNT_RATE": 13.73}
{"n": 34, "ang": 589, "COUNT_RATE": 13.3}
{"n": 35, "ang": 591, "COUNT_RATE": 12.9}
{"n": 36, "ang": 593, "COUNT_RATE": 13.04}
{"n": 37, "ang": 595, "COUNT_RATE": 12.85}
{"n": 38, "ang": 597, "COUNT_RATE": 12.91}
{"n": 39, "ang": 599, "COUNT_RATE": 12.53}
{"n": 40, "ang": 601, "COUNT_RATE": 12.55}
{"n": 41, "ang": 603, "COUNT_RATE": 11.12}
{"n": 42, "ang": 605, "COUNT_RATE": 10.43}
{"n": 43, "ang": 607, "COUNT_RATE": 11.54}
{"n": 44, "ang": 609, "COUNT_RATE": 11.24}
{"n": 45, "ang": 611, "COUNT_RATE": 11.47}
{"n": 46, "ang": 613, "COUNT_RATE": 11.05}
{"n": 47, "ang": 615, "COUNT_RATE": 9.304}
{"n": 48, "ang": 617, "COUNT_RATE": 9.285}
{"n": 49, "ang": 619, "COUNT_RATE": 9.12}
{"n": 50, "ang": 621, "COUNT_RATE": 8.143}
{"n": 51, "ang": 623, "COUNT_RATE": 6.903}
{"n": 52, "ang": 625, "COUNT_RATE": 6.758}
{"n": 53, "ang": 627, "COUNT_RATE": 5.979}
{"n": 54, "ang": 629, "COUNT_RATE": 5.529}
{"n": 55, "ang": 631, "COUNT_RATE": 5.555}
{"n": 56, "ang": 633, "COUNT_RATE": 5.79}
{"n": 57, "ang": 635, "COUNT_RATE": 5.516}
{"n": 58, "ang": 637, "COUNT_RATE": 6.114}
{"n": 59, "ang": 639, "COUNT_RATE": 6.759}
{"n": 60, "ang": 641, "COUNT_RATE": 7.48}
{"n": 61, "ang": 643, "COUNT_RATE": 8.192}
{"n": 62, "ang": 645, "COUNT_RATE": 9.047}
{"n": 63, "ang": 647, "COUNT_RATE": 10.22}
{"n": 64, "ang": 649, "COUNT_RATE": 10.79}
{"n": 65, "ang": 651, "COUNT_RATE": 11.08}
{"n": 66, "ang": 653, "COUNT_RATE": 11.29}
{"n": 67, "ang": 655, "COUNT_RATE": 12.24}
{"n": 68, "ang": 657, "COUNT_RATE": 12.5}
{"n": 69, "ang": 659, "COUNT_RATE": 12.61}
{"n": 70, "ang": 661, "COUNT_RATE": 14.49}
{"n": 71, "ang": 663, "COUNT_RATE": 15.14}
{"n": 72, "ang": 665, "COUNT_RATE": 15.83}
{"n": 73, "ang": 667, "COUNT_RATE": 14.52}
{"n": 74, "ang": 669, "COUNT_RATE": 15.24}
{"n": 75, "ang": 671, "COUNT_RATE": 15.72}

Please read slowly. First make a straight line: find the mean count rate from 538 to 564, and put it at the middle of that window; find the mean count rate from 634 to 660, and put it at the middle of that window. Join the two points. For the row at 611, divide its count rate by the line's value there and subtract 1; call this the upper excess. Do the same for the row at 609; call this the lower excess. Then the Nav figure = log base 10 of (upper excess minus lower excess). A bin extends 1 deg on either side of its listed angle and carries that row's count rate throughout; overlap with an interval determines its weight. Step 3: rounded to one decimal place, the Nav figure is -1.6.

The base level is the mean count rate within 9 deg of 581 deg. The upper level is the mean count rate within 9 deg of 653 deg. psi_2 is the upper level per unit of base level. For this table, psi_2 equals 0.95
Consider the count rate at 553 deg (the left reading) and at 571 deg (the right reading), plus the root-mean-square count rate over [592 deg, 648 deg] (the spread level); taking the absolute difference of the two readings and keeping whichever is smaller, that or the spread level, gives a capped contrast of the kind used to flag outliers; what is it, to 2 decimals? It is 0.52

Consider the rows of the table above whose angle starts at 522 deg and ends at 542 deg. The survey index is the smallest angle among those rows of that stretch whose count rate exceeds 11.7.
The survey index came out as 523 deg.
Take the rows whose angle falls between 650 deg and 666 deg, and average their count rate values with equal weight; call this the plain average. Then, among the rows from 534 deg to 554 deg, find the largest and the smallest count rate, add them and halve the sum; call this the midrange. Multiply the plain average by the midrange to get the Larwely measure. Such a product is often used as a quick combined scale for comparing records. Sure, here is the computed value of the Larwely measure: 155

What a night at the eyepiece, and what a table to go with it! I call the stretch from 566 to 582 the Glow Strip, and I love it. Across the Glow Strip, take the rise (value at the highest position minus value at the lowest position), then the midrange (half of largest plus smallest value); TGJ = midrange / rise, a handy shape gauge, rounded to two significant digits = -64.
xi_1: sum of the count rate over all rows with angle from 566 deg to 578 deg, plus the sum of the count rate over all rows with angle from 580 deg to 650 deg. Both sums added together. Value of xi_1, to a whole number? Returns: 416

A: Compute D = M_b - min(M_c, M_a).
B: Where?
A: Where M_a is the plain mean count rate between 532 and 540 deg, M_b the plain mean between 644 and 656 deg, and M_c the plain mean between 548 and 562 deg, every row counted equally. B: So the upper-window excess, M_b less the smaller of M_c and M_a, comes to -2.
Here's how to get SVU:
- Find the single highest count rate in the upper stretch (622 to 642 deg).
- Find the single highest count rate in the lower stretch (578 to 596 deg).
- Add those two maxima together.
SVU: 21.2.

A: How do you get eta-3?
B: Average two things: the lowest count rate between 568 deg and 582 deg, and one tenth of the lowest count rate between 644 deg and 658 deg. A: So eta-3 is 6.15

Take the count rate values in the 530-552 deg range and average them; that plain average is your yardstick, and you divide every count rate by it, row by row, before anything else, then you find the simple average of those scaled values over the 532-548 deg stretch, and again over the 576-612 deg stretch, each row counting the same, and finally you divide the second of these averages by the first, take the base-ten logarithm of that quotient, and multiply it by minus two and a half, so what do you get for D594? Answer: 0.0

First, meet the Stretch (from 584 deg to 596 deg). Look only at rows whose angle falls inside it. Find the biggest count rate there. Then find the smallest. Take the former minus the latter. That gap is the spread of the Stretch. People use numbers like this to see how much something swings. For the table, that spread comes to 1.4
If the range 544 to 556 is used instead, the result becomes 2.2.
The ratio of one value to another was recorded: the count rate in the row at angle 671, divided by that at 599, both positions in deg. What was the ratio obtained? 1.3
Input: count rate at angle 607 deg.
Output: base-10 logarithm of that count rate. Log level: 1.06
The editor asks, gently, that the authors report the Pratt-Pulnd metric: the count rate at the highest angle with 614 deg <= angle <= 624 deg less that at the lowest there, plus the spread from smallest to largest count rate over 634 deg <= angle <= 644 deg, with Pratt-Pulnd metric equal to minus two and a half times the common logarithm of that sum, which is 1.4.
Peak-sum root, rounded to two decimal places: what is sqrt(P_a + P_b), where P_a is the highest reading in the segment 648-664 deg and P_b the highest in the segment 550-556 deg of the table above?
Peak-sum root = 5.27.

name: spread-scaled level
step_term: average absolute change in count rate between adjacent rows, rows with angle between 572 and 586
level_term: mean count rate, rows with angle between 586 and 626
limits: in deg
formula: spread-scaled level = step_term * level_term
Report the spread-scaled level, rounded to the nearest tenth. 3.1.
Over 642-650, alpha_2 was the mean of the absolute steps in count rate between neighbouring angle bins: 0.87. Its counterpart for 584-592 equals 0.73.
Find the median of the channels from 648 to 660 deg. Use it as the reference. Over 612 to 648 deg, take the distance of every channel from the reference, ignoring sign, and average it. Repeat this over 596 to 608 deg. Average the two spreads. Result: 2.5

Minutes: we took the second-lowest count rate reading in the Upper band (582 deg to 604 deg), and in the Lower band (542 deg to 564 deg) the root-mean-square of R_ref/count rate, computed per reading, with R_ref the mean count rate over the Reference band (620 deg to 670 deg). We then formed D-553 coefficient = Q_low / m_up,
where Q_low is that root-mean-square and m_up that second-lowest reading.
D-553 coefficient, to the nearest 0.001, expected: 0.067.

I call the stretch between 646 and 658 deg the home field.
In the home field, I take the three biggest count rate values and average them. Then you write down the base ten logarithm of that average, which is 1.08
